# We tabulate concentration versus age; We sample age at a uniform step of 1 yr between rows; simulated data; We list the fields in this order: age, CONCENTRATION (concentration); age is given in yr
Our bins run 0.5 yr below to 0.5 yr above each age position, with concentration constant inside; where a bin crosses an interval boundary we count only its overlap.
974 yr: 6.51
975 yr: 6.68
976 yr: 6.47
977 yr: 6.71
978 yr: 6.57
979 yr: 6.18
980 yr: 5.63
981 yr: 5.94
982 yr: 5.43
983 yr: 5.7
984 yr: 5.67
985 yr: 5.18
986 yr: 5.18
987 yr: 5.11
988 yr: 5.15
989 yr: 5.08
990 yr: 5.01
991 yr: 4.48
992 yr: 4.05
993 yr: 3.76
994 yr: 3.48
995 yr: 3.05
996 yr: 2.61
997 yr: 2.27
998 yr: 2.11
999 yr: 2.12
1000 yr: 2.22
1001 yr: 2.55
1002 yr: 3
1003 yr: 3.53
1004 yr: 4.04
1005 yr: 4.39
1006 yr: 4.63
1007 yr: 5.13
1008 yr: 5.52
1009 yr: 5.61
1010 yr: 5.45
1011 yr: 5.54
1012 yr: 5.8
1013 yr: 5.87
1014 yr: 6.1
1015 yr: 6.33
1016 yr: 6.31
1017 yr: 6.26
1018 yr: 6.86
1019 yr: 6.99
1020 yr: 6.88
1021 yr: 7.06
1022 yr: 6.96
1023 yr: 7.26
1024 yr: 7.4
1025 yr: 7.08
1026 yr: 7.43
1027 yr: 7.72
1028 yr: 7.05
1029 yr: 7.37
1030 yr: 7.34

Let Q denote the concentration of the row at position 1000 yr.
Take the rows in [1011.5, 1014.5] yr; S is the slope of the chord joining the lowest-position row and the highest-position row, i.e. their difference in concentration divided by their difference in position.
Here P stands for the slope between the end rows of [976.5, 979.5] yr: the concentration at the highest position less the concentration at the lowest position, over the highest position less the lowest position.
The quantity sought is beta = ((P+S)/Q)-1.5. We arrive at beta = -1.55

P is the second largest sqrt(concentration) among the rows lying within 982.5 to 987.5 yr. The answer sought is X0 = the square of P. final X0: 5.7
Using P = 2.38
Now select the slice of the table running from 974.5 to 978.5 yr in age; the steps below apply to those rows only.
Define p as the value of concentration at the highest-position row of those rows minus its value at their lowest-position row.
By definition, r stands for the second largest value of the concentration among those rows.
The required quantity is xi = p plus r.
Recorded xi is 6.6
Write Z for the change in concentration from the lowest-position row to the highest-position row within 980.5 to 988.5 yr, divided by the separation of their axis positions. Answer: -0.1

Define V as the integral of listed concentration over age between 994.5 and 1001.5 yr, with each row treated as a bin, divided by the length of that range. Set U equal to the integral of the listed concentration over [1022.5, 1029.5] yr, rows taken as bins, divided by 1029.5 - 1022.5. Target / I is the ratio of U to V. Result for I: 3.03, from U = 7.3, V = 2.4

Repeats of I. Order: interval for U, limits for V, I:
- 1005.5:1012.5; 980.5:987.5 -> 0.99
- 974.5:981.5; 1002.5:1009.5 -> 1.34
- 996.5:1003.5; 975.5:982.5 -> 0.41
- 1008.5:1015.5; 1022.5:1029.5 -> 0.79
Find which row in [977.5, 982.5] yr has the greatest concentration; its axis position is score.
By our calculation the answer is 978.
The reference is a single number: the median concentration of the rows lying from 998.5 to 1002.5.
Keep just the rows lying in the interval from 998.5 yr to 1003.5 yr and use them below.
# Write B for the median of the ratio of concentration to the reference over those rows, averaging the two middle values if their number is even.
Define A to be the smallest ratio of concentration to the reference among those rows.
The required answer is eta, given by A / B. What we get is 0.83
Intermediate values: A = 0.9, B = 1.1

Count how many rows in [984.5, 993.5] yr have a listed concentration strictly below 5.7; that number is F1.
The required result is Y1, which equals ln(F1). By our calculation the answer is 2.2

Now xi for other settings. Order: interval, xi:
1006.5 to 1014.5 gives 6.8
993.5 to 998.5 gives 1.7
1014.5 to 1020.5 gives 7.4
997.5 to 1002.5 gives 3.4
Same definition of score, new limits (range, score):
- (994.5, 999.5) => 995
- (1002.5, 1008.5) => 1008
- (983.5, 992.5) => 984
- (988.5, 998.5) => 989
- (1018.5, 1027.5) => 1027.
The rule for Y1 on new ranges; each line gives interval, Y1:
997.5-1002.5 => 1.6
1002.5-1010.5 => 2.1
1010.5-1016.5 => 0.0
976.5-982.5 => 0.7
